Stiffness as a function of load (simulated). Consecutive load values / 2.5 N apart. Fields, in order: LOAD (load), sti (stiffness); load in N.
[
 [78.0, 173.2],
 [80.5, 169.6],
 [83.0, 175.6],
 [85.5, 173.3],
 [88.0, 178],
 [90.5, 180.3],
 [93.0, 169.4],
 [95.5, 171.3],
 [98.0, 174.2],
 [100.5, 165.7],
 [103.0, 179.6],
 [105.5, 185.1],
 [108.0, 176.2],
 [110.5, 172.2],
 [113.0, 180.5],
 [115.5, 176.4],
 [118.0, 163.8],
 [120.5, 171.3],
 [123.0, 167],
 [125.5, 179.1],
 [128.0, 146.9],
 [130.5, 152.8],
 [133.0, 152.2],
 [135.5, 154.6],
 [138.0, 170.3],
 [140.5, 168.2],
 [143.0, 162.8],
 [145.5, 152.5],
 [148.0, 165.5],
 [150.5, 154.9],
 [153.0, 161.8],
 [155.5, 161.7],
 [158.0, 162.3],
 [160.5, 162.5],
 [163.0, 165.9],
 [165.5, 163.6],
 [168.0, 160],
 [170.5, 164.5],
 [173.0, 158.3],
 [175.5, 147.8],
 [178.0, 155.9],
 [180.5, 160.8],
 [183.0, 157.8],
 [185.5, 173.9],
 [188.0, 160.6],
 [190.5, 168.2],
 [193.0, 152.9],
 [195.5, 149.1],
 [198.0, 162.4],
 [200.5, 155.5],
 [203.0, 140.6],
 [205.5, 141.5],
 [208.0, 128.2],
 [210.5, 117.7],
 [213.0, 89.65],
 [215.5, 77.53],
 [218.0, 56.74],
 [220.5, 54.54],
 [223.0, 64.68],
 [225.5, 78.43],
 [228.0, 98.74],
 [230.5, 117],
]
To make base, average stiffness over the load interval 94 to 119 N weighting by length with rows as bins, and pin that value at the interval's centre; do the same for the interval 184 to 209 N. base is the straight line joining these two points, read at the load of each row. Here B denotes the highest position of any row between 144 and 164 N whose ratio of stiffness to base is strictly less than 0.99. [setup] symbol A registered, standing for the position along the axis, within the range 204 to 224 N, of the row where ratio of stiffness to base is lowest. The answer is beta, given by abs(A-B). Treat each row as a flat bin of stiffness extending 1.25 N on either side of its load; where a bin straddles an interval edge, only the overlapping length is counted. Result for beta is 67.5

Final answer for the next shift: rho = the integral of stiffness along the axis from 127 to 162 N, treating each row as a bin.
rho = 5577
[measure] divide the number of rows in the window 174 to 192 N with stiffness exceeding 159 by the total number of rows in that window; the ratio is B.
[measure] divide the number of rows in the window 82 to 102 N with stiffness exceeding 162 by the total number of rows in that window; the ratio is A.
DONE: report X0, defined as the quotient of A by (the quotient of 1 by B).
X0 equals 0.57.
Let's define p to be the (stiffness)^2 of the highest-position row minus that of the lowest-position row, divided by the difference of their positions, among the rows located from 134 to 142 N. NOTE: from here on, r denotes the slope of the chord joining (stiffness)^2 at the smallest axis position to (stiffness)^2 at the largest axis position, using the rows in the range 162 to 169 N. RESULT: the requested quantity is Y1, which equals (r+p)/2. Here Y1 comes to 247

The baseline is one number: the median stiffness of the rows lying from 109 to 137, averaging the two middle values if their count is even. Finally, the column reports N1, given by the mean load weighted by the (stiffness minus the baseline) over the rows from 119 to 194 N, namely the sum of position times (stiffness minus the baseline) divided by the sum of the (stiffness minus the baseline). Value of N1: 159.5 N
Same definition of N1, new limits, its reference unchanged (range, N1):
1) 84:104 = 93.5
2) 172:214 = 202.1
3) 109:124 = 113.9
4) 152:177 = 167.3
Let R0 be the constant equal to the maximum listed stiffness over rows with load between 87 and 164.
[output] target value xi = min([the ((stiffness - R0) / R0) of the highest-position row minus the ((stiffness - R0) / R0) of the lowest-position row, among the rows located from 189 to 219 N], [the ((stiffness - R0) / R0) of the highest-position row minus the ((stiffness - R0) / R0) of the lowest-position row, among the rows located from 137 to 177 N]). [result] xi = -0.60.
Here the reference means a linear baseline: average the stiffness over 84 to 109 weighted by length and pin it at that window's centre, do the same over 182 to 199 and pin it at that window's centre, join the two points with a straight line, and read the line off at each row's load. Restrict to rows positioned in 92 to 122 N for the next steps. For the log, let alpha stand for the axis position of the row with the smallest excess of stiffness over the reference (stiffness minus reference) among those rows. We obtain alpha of 100.5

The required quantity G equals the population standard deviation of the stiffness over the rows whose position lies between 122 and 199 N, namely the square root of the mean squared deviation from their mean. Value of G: 7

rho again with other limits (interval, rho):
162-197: 5597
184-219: 4712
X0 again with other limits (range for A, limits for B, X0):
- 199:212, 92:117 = 0.00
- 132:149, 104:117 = 0.57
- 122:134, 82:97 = 0.40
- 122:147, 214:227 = 0.00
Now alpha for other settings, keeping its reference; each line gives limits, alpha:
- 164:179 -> 175.5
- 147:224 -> 220.5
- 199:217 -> 215.5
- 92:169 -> 128.0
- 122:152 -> 128.0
